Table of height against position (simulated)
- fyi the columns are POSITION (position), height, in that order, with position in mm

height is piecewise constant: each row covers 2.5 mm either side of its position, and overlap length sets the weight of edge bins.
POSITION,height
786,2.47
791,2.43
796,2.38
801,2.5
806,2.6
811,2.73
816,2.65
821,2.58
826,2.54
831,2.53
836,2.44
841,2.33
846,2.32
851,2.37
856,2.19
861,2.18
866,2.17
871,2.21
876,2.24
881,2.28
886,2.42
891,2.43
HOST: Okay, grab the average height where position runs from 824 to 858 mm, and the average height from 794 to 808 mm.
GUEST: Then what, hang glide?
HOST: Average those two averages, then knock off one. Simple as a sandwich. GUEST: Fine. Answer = 1.44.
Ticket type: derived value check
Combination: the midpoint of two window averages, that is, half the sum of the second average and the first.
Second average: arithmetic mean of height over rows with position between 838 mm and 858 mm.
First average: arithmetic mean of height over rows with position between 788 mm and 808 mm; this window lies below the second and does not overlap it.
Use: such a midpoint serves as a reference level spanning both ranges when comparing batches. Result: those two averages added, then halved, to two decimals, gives 2.39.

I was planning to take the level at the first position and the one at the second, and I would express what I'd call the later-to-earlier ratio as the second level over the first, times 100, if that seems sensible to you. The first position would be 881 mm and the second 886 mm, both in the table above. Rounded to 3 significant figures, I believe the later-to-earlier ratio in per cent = 106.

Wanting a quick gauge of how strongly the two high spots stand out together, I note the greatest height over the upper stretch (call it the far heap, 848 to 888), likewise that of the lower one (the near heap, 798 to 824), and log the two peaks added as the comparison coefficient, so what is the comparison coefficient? 5.15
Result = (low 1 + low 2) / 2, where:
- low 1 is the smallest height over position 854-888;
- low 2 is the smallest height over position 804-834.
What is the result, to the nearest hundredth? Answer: 2.35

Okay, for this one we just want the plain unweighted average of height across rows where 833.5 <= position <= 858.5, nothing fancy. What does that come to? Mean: 2.3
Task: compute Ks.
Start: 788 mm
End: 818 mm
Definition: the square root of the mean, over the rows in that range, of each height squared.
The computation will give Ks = 2.55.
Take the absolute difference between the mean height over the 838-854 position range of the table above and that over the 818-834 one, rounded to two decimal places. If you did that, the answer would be 0.21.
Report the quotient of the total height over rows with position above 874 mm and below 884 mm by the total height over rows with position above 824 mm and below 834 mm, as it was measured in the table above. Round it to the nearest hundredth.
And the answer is 0.89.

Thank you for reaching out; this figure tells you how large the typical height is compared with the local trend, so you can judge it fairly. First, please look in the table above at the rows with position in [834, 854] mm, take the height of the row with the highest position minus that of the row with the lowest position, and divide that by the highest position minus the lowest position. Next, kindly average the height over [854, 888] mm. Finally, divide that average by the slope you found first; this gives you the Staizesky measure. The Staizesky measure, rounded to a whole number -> -480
